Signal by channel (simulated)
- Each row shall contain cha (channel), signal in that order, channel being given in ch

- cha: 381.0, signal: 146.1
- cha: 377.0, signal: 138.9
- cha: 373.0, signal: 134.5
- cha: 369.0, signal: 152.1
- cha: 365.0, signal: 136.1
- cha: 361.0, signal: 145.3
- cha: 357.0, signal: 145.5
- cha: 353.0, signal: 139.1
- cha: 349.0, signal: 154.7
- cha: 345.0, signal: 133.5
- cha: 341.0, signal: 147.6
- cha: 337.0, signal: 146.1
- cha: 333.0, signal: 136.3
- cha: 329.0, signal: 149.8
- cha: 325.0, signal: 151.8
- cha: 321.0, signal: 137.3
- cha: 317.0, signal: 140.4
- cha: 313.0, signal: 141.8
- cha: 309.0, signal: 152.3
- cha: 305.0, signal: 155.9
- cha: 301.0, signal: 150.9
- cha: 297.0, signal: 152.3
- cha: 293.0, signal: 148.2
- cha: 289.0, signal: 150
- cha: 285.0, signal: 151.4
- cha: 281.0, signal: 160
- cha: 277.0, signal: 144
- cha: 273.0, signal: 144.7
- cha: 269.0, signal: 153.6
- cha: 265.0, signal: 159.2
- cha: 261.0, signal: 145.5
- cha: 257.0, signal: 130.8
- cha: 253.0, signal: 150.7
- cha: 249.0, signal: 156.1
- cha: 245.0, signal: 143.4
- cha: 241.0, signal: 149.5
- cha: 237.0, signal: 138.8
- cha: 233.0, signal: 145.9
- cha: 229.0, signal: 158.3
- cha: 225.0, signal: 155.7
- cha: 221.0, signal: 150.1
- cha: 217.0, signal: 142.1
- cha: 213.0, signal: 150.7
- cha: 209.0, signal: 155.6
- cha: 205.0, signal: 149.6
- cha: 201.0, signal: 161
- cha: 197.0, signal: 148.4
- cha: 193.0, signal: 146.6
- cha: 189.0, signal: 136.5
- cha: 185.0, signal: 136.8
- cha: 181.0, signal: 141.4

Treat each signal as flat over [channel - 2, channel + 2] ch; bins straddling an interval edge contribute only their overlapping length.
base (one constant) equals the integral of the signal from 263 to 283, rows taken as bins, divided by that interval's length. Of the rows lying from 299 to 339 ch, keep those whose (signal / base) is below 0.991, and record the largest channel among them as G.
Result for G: 337.0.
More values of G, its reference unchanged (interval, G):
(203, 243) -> 241.0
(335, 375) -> 373.0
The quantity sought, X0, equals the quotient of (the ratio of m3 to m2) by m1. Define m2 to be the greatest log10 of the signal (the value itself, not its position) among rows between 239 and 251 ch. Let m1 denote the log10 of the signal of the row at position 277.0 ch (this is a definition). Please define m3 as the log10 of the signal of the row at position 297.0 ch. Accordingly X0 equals 0.461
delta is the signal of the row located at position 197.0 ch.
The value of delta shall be 148.4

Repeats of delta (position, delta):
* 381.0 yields 146.1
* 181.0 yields 141.4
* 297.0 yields 152.3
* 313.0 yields 141.8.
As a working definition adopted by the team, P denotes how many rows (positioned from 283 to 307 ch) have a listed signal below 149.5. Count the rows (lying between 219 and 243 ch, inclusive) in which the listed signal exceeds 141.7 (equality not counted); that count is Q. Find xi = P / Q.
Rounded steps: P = 1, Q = 5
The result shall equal 0.20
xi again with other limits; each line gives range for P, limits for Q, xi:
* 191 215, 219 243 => 0.40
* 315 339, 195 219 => 0.67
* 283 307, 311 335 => 0.33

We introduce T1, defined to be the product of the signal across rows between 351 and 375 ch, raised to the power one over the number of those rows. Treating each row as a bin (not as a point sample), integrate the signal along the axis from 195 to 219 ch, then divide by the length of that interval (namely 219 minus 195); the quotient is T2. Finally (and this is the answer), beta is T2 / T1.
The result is 1.07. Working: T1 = 142.0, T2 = 151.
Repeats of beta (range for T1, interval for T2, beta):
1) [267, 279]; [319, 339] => 0.98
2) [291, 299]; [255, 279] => 0.97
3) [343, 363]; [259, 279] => 1.04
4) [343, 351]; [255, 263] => 0.96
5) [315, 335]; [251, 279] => 1.03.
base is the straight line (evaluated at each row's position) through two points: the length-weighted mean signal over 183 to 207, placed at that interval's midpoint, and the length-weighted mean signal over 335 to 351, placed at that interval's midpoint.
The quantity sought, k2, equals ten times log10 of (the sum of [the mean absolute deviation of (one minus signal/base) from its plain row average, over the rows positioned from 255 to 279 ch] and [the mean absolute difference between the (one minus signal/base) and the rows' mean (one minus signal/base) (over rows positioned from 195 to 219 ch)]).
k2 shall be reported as -11.1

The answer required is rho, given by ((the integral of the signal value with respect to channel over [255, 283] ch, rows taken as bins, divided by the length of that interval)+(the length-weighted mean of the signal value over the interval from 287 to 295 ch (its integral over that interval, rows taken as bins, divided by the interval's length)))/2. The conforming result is 149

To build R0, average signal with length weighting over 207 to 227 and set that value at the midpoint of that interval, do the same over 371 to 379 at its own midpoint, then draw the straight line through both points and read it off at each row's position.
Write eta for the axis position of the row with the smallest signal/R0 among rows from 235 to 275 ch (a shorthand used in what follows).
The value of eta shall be 257.0 ch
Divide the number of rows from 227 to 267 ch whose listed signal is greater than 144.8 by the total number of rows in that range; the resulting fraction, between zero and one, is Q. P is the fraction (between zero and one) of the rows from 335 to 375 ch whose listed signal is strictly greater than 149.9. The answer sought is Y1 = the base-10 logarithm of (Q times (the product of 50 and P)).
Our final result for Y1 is 0.85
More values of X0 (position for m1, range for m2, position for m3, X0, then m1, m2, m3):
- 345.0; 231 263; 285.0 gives 0.468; 2.13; 2.193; 2.18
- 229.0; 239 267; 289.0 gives 0.449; 2.20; 2.202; 2.18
